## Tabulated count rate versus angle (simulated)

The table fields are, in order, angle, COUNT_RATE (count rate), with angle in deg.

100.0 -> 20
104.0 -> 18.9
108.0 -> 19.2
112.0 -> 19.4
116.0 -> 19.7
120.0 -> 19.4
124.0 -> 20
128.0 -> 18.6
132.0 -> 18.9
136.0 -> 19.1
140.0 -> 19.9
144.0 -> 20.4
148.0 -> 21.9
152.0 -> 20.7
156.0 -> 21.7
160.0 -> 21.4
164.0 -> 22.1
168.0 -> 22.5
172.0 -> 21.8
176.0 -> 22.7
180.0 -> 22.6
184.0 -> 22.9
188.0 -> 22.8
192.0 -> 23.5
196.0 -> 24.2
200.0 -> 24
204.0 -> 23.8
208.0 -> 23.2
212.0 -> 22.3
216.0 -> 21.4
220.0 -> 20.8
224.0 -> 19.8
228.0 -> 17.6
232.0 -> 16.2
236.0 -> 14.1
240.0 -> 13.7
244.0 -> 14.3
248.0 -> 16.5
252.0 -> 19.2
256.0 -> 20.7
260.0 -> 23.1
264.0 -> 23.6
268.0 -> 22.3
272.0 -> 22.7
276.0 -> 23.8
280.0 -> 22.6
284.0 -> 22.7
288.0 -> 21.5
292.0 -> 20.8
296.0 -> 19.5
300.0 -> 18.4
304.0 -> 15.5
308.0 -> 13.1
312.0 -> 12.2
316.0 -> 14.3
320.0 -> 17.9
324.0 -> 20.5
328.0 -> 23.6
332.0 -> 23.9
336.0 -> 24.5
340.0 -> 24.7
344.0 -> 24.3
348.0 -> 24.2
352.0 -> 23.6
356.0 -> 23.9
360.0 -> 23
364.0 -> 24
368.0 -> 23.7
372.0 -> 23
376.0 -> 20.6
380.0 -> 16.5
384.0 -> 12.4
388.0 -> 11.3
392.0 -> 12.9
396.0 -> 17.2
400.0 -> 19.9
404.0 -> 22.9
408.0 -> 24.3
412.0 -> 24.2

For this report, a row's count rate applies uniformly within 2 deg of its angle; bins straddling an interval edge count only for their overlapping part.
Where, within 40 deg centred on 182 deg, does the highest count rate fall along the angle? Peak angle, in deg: 196.0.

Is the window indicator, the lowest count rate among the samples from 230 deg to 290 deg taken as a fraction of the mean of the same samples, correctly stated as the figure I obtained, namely 0.69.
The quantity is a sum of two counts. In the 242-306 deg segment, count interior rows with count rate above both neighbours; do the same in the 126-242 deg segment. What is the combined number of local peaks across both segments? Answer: 9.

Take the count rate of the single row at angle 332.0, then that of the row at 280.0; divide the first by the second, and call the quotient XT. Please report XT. 1.06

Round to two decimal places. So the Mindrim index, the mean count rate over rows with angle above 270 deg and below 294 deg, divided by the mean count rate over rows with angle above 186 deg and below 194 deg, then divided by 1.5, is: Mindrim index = 0.64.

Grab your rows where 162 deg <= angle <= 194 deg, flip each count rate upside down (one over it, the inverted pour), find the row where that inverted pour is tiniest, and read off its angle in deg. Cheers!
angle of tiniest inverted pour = 192.0 deg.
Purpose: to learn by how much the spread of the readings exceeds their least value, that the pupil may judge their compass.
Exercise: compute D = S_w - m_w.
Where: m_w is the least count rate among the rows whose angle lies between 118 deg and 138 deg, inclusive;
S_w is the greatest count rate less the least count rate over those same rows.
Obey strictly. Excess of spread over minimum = -17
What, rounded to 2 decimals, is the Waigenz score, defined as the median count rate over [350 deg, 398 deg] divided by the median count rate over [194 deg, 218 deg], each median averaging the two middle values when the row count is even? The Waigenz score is 0.93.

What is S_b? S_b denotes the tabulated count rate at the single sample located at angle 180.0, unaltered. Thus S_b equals 22.6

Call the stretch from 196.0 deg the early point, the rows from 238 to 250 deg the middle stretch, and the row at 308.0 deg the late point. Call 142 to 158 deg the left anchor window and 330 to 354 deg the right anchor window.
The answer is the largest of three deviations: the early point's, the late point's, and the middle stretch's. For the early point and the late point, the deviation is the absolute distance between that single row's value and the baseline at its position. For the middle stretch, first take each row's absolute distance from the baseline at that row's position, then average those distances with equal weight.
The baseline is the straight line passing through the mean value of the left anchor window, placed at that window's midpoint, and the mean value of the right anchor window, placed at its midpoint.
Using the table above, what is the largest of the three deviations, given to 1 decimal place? 10.6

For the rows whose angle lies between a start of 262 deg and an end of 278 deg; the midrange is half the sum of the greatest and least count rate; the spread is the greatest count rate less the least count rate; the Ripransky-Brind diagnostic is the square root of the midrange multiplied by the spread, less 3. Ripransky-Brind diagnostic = 2.9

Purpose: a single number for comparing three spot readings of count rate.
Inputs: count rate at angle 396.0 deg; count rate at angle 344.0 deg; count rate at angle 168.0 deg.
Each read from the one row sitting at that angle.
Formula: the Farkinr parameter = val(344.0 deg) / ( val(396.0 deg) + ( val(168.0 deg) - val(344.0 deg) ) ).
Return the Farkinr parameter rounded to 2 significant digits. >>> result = 1.6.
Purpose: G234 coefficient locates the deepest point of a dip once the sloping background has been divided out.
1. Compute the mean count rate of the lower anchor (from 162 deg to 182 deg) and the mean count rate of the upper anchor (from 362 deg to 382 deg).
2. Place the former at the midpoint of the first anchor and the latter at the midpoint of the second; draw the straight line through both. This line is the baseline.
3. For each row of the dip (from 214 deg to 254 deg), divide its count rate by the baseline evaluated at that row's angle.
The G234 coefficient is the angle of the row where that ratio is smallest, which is 240.0 deg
